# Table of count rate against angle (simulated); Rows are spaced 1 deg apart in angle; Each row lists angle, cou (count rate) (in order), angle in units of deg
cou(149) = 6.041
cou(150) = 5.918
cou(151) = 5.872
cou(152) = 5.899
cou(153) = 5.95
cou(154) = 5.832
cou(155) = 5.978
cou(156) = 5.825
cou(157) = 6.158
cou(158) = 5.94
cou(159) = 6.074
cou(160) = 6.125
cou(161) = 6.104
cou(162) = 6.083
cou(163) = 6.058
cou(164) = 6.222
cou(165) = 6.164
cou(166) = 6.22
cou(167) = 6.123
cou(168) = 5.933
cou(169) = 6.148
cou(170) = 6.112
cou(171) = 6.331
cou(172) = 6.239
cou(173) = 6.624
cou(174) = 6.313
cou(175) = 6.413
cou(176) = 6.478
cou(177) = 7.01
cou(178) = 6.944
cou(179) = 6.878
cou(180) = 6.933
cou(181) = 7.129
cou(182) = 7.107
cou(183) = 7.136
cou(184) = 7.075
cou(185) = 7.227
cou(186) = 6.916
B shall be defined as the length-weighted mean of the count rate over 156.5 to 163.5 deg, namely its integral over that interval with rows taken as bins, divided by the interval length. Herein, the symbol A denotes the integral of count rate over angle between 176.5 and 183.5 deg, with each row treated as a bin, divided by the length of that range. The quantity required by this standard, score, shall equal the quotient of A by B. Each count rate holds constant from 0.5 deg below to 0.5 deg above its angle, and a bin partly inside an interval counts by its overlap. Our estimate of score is 1.16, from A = 7.02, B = 6.08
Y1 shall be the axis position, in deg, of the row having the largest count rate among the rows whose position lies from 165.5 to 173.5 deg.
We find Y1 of 173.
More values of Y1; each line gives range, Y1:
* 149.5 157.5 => 157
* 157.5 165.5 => 164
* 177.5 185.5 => 185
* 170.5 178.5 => 177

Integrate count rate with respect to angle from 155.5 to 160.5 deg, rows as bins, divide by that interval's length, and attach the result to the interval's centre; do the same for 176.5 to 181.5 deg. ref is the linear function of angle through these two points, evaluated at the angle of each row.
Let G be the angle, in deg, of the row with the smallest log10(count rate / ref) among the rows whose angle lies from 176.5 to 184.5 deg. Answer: 184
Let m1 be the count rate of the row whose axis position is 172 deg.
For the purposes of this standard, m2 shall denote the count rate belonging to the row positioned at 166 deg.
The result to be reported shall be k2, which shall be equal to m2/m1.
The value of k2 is 1.00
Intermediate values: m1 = 6.239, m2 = 6.22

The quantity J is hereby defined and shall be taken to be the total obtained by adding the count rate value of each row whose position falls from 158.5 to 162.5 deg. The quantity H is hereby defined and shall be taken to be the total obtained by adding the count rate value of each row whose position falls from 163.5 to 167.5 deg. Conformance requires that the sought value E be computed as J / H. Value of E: 0.99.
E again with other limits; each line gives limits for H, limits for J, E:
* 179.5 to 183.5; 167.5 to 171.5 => 0.87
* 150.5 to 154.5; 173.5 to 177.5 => 1.11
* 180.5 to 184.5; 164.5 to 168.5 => 0.86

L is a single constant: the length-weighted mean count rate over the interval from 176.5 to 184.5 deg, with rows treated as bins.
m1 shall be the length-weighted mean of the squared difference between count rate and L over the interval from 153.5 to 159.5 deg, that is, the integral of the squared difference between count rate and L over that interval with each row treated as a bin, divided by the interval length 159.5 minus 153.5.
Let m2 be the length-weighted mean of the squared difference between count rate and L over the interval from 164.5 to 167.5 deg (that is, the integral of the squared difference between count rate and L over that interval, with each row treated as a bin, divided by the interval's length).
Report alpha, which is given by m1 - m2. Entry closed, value 0.4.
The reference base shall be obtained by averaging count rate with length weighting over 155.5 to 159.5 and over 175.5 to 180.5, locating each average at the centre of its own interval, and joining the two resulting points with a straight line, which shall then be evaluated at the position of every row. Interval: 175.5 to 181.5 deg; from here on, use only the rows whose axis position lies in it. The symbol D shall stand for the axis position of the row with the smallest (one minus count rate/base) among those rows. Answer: 177 deg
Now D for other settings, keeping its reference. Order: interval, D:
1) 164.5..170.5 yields 166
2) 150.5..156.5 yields 151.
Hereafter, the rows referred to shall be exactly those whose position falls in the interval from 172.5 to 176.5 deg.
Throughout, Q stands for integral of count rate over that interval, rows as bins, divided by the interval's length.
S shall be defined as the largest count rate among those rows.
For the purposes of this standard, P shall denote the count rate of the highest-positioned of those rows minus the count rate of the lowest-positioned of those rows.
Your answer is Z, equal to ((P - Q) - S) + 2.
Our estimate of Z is -11.2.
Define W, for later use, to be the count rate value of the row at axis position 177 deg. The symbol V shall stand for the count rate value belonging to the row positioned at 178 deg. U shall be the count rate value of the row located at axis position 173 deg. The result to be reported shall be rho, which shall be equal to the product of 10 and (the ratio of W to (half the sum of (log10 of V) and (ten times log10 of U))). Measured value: 15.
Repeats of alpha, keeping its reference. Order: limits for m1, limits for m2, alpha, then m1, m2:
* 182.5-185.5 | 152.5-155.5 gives -1.2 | 0.02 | 1.2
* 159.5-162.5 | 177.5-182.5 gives 0.8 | 0.85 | 0.0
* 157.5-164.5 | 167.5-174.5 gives 0.2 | 0.89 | 0.7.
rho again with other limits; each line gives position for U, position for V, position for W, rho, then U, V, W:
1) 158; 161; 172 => 15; 5.94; 6.104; 6.239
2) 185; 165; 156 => 12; 7.227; 6.164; 5.825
